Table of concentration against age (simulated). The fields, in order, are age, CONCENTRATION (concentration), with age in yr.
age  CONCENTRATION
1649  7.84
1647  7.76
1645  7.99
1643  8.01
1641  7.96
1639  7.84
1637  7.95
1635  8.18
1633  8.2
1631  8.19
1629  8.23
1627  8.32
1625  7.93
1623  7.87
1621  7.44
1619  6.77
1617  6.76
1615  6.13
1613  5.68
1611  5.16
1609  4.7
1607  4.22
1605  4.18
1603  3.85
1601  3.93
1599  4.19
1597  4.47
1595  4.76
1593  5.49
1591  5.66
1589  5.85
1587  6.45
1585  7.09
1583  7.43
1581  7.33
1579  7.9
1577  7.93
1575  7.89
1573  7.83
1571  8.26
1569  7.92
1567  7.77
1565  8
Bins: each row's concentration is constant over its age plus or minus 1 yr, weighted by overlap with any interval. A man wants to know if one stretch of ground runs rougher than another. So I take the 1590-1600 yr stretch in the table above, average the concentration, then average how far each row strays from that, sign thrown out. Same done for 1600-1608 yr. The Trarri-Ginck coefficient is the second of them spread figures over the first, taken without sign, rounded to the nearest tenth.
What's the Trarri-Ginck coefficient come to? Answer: 0.3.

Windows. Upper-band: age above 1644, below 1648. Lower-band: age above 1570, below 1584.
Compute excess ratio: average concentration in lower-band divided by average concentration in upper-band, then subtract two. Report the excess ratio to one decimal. -1.0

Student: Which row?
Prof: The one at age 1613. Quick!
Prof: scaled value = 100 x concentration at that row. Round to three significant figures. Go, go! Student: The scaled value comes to 568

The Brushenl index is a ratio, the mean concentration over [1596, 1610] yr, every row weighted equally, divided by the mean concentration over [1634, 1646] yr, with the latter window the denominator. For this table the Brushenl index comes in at 0.53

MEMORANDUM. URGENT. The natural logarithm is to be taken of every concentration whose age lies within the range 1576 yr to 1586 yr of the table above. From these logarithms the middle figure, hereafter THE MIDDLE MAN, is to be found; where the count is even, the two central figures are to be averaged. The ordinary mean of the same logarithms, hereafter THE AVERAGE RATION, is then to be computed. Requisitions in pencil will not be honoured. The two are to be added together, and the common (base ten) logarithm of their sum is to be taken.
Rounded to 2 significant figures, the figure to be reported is 0.60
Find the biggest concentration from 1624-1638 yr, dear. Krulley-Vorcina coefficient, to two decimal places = 8.32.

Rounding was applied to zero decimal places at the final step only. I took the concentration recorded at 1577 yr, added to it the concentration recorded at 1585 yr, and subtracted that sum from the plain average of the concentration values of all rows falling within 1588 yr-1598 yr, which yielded -10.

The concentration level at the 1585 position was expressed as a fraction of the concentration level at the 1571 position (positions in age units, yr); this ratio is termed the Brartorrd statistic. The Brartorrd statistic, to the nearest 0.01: 0.86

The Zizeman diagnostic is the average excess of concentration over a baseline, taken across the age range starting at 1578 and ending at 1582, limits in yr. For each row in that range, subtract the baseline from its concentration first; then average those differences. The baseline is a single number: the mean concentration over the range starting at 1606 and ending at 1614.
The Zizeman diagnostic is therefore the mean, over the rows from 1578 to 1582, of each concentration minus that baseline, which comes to 2.7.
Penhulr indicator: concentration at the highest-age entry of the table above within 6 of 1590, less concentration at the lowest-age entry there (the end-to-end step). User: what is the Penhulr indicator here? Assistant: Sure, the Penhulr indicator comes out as -2.3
